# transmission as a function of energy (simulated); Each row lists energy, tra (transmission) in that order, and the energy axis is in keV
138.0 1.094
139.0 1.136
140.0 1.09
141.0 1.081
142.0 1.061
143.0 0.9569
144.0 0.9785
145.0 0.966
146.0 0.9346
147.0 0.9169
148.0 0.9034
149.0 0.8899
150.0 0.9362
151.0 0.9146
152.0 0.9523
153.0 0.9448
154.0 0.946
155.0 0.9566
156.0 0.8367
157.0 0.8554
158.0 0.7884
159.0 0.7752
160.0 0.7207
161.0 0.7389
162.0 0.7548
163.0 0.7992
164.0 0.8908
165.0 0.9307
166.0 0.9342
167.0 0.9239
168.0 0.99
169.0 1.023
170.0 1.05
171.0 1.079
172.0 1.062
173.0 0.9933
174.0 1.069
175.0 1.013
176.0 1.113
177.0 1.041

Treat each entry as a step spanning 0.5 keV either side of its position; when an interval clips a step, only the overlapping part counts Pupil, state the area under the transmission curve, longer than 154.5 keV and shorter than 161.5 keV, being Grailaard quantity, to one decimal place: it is 5.7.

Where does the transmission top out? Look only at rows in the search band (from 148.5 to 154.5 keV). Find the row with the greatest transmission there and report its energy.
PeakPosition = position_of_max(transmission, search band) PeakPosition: 152.0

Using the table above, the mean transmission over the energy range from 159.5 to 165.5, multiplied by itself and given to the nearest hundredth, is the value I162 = 0.65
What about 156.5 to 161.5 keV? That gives 0.60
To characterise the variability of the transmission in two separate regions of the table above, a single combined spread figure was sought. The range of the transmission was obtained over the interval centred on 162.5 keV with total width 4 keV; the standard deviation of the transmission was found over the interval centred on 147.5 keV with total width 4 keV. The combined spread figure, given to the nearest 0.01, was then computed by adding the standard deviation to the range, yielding 0.17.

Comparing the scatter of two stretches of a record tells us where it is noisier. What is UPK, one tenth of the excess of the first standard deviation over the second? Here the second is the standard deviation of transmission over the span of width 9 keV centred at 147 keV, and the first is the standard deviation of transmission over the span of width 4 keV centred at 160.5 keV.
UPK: -0.001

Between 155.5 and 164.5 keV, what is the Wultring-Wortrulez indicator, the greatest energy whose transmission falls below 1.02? 164.0 keV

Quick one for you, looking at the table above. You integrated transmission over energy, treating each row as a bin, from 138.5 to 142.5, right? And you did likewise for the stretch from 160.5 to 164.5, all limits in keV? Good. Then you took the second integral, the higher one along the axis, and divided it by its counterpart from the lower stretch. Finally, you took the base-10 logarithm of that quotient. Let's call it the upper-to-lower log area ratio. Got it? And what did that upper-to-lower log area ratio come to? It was -0.14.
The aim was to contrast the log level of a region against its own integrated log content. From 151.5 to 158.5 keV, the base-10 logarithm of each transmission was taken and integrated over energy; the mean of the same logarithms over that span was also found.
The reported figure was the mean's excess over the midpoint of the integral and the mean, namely 0.145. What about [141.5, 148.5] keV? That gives 0.055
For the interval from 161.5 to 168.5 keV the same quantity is 0.158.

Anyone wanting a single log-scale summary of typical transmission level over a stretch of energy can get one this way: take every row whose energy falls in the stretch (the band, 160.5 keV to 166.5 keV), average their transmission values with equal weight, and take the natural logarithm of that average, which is -0.17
